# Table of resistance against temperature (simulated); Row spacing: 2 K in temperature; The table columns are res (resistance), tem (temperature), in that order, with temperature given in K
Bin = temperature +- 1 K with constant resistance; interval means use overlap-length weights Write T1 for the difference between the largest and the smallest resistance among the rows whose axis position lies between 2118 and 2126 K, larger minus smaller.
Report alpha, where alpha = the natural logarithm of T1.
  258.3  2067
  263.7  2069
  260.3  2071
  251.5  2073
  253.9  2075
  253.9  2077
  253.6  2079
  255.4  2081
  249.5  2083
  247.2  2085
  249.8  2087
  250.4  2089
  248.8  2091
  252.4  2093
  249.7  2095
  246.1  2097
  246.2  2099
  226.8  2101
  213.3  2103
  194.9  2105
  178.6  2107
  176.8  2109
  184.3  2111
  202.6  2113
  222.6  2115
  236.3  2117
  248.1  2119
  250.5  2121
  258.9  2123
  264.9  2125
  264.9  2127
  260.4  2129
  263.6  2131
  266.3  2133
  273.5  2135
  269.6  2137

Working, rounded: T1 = 17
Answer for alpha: 2.8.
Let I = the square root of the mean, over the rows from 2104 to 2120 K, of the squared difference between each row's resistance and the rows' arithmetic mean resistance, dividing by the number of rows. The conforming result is 25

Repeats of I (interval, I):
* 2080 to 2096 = 2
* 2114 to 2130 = 14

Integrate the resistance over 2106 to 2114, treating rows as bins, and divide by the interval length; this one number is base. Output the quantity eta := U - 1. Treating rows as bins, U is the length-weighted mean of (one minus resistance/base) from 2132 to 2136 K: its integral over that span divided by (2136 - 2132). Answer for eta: -1.45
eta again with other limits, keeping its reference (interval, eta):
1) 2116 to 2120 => -1.31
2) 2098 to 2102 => -1.27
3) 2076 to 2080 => -1.37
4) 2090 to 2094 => -1.35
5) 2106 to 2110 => -0.96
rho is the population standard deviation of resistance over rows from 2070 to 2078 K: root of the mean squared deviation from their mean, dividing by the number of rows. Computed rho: 3.3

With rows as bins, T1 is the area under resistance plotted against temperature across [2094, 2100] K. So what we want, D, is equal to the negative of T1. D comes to -1484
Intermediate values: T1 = 1484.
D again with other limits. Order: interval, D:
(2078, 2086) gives -2011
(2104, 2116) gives -2320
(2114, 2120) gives -1414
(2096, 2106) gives -2255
